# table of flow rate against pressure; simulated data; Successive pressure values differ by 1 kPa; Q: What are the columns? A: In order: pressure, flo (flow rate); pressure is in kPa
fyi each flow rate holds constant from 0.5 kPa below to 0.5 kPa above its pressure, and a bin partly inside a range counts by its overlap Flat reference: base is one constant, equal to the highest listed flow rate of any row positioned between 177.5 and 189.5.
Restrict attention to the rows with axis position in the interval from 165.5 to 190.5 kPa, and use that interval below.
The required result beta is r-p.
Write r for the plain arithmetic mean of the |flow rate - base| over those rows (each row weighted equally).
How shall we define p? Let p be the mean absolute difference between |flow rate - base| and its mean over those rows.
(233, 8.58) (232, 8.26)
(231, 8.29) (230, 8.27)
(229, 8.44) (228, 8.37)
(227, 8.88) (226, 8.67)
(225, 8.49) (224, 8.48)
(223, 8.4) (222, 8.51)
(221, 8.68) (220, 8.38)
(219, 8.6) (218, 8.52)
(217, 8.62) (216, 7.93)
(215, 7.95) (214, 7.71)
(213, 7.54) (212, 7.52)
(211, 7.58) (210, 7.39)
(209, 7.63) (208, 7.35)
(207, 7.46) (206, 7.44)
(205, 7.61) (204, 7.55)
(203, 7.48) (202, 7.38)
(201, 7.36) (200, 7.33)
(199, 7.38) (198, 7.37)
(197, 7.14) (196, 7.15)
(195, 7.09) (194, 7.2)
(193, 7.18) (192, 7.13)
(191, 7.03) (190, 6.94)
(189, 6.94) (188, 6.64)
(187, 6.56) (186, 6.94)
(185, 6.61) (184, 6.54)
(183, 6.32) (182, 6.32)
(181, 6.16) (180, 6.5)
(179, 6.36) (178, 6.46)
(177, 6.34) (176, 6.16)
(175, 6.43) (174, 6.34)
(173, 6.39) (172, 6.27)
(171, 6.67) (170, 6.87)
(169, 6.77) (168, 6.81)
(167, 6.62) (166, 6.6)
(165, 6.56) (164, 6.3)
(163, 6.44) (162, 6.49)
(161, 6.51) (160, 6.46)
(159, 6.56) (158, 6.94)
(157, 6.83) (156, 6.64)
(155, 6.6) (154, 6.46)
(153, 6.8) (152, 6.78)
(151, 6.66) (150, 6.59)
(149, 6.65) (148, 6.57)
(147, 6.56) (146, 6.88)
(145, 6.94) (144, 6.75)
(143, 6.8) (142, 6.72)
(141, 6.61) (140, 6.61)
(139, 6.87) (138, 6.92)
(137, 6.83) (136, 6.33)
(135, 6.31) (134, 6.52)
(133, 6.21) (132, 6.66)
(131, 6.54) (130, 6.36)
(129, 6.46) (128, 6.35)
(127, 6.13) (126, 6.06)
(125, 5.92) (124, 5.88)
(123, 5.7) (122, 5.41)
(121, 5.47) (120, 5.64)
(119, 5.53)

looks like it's 0.20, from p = 0.20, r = 0.40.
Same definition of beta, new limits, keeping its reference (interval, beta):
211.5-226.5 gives 0.97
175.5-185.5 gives 0.44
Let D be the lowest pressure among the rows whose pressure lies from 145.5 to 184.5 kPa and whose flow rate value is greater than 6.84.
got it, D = 146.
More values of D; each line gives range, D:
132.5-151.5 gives 138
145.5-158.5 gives 146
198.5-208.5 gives 199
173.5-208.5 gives 186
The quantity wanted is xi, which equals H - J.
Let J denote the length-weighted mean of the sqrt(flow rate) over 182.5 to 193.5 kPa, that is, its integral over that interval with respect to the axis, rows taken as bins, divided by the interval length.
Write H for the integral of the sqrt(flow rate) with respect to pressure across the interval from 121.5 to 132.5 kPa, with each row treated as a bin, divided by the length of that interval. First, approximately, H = 2.48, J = 2.608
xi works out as -0.13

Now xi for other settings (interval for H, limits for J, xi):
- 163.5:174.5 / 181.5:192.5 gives -0.03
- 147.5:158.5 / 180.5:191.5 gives 0.01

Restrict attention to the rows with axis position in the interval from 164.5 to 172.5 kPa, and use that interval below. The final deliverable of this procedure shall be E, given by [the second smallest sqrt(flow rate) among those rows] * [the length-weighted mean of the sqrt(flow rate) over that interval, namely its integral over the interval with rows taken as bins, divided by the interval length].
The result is 6.6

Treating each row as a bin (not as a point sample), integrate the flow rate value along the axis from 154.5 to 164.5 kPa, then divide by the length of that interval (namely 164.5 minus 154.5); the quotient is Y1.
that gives 6.6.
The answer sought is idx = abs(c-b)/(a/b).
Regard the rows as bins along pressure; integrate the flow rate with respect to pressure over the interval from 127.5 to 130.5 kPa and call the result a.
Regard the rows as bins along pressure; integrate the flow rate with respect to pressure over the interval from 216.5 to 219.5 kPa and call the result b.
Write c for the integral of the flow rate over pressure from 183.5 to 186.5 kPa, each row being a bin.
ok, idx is 7.6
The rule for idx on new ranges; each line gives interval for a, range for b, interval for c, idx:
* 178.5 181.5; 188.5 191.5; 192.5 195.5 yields 0.6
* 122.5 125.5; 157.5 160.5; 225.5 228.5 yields 6.8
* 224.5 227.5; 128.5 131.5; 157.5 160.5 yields 0.4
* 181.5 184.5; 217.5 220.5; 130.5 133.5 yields 8.1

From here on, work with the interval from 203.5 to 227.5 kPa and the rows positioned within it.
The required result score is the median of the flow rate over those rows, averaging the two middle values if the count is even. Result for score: 7.94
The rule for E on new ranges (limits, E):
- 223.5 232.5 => 8.4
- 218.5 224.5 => 8.5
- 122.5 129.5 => 6.0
